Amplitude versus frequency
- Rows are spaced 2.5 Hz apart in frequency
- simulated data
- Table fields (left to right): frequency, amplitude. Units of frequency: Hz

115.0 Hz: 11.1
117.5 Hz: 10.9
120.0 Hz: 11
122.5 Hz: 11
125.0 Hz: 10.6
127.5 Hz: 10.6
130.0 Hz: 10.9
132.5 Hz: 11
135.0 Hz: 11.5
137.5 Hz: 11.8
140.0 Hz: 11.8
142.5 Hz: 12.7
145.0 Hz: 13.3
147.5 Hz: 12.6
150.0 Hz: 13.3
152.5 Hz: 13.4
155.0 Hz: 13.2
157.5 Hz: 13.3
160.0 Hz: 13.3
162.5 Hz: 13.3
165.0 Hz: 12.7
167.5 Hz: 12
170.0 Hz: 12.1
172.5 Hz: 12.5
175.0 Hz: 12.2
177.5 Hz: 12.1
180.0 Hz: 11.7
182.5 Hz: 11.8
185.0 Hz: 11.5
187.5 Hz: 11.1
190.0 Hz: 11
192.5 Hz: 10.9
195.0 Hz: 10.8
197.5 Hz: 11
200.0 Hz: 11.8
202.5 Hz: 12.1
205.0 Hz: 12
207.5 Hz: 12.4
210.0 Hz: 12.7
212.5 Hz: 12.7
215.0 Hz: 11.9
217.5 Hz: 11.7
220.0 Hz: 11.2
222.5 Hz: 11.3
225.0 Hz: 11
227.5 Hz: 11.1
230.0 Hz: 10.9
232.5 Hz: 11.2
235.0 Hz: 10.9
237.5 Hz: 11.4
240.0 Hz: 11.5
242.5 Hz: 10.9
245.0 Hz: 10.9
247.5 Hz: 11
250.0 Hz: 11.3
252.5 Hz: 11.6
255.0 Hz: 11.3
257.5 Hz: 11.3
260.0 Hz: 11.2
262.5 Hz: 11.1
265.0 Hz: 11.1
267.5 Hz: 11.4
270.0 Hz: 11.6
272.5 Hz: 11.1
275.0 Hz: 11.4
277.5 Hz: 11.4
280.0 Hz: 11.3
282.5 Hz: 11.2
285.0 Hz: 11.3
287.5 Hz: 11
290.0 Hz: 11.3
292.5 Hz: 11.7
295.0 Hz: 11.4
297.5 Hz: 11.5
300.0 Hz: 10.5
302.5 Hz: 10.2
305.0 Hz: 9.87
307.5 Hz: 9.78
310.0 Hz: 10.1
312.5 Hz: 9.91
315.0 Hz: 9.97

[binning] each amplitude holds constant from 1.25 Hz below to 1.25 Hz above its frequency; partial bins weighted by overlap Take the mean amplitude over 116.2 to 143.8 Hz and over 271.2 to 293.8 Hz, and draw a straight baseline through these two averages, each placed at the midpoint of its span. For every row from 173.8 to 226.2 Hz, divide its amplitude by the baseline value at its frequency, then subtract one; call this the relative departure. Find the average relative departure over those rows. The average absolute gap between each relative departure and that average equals 0.044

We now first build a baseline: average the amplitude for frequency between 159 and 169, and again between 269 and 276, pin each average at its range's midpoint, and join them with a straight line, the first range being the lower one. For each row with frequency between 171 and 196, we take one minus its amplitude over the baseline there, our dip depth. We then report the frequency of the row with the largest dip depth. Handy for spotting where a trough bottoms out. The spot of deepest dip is 195.0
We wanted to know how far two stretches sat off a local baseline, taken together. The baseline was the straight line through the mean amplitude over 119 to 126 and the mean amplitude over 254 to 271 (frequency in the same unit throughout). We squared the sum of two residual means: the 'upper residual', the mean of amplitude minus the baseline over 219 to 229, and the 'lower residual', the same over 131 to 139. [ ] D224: 0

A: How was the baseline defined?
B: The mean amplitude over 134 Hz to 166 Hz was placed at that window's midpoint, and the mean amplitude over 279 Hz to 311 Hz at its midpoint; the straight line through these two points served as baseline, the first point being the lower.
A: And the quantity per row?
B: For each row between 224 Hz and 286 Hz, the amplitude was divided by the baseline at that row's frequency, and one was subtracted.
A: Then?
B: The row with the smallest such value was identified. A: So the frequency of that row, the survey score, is 230.0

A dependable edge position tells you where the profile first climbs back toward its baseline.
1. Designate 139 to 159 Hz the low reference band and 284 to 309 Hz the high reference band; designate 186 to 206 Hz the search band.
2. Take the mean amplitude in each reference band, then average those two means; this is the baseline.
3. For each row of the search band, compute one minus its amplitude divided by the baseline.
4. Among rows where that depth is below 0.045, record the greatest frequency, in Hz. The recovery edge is 205.0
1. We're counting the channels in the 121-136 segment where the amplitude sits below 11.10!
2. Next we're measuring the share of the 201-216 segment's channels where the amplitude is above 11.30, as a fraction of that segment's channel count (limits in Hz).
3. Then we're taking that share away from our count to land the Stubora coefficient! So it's 4.0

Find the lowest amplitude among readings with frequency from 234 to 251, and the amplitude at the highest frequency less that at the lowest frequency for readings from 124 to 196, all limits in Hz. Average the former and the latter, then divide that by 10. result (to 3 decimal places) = 0.555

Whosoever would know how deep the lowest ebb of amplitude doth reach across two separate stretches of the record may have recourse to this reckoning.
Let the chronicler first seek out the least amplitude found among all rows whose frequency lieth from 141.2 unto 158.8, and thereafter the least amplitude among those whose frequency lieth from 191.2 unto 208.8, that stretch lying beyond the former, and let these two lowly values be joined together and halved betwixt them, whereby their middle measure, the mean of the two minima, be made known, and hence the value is 11.7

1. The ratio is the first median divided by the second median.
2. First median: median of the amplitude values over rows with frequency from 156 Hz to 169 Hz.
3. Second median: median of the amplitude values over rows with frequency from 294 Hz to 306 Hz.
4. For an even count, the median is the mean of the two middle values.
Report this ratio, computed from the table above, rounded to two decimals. 1.27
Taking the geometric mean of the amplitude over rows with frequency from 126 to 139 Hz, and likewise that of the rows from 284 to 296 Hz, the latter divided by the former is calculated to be 1.017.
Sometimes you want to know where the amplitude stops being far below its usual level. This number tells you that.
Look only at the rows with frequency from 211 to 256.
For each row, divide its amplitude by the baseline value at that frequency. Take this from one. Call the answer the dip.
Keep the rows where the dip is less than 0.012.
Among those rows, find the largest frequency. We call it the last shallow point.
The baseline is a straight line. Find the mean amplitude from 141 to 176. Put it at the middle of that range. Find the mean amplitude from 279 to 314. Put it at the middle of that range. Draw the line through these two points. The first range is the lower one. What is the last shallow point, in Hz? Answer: 255.0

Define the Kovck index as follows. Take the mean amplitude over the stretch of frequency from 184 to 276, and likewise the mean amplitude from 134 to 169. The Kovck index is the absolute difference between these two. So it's 1.3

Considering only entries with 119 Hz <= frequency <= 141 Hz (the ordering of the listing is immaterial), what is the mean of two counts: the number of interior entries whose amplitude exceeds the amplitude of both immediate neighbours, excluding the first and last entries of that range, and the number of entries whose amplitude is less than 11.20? 3.0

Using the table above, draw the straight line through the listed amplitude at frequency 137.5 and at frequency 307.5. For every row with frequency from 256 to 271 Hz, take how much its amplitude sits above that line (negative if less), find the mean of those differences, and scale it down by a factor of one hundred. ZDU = 0.010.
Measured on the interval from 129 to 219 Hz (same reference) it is 0.007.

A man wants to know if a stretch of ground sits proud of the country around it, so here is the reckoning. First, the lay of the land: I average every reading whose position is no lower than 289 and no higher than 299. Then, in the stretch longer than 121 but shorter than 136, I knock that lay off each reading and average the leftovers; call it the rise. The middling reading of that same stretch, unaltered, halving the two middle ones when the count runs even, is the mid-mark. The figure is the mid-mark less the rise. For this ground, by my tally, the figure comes 11.5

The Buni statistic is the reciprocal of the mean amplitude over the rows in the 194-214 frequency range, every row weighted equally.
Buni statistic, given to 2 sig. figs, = 0.084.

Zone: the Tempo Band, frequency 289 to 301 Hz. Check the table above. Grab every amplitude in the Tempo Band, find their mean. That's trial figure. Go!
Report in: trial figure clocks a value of 11.3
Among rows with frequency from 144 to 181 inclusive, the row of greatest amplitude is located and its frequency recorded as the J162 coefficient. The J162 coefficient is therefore 152.5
